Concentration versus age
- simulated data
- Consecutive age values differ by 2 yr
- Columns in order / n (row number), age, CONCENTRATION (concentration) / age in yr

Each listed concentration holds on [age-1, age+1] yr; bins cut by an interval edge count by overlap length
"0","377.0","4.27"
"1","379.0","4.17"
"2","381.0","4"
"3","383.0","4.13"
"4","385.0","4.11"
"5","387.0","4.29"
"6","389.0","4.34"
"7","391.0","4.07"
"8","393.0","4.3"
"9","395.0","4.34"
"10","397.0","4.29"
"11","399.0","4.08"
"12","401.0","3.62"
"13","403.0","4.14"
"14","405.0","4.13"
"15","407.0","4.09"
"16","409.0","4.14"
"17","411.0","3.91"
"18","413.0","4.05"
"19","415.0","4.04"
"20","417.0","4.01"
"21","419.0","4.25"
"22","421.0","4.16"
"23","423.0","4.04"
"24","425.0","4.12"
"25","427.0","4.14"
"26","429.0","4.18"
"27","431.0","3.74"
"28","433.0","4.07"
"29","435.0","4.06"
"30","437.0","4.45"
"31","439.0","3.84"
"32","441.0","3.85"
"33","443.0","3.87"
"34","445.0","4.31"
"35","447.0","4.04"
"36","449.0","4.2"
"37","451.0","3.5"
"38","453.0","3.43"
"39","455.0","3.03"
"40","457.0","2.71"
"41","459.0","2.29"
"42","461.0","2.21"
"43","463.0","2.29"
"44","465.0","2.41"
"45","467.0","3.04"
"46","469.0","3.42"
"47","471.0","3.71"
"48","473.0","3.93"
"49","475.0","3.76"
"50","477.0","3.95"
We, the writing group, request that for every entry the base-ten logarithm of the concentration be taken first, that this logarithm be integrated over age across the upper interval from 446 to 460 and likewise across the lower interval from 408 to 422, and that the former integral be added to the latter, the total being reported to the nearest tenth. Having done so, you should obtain 15.7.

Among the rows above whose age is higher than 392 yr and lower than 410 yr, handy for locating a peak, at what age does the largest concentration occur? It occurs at 395.0 yr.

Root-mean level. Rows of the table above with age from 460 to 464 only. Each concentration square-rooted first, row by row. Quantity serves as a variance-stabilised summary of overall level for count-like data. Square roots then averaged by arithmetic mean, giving 1.50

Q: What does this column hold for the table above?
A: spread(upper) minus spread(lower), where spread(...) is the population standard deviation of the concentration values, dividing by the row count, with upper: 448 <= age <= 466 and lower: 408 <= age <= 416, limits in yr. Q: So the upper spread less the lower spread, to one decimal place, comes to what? 0.6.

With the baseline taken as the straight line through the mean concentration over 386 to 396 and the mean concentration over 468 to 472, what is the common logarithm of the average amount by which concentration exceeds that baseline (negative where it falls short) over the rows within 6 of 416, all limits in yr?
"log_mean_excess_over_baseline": -1.6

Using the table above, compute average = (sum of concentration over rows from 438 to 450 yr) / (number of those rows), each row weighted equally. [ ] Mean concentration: 4.02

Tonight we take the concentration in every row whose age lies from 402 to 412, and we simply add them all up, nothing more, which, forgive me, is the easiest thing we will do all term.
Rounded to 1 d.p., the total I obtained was 20.4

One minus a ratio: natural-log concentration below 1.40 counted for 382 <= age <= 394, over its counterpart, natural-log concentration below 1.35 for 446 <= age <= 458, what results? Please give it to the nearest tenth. 1.0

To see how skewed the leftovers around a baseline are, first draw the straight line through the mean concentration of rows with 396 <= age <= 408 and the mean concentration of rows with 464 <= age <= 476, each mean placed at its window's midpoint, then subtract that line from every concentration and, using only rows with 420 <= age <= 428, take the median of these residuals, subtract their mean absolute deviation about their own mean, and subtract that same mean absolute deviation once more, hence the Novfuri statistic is 0.21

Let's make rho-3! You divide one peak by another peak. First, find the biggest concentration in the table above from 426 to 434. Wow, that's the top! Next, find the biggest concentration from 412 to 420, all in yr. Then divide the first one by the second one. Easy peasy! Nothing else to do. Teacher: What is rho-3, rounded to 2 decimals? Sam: 0.98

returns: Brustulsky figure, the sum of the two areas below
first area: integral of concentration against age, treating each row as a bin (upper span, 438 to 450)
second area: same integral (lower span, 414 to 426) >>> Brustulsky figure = 97.5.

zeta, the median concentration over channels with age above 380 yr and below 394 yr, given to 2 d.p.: 4.13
